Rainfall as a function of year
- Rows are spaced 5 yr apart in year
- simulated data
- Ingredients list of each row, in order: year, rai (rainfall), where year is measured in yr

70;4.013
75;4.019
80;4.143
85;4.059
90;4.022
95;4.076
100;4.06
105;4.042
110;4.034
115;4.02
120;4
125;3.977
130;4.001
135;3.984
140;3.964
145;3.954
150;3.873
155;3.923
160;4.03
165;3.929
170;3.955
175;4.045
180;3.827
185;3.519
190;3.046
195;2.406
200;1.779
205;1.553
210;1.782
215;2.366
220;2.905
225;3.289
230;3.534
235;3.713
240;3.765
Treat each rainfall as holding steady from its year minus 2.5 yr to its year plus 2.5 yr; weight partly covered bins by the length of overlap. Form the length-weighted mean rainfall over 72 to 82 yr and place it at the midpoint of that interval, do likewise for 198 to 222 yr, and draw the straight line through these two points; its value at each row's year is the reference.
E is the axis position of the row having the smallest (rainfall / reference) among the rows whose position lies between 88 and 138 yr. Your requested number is 90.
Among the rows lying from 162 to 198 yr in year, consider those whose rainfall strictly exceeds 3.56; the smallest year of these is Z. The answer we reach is 165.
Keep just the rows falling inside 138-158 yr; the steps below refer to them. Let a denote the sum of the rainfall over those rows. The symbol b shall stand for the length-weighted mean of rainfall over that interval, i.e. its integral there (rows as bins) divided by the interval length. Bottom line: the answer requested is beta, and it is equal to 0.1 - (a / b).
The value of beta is -3.90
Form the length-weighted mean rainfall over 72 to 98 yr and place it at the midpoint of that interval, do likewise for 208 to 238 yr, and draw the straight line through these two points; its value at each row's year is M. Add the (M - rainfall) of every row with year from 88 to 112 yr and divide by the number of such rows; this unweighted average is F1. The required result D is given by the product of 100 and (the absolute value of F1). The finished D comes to 10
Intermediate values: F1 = -0.10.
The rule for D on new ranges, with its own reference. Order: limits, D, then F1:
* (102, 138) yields 22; -0.22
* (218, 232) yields 29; -0.29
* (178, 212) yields 63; 0.63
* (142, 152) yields 35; -0.35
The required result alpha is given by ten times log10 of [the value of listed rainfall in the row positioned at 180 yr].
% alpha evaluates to 5.8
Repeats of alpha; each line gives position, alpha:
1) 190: 4.8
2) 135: 6.0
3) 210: 2.5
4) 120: 6.0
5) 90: 6.0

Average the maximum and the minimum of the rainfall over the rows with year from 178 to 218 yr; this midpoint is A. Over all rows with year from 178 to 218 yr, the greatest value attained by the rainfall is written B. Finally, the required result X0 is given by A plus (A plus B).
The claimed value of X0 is 9.2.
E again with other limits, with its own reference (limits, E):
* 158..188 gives 160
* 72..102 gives 75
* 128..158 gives 130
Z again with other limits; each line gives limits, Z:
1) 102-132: 105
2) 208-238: 235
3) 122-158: 125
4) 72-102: 75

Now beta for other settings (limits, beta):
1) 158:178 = -3.91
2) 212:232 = -3.96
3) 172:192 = -3.87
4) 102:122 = -3.90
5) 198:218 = -3.84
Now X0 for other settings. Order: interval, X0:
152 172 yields 12.0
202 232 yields 8.6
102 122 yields 12.1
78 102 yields 12.3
